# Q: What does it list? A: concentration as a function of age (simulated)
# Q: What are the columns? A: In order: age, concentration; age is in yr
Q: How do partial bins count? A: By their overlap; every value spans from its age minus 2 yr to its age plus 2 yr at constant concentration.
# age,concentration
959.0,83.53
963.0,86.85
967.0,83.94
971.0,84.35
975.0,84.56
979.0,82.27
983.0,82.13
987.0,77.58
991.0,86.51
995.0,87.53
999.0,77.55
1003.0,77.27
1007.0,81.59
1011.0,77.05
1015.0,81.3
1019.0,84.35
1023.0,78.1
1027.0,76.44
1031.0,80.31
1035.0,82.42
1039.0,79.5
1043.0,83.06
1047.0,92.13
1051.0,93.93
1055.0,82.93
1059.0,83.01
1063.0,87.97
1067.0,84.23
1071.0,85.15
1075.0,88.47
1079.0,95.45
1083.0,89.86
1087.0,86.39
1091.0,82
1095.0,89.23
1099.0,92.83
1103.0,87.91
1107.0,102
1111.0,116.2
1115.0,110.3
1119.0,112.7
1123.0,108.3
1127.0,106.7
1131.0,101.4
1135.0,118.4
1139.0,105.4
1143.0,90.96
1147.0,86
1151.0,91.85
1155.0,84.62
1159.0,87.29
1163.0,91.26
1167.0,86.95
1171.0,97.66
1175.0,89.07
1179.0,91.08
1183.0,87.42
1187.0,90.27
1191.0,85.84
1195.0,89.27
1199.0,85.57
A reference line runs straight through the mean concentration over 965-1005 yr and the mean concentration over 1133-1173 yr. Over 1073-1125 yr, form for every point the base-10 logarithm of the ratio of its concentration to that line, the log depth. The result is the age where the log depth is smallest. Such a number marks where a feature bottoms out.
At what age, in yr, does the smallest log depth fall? 1091.0 yr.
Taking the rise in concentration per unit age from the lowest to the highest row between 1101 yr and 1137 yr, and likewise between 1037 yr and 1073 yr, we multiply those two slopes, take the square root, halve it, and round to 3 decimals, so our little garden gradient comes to 0.205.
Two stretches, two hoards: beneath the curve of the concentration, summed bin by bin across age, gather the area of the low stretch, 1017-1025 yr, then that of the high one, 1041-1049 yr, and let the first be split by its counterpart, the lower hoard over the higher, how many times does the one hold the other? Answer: 0.93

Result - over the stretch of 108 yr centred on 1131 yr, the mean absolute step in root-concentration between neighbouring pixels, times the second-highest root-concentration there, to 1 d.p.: 3.7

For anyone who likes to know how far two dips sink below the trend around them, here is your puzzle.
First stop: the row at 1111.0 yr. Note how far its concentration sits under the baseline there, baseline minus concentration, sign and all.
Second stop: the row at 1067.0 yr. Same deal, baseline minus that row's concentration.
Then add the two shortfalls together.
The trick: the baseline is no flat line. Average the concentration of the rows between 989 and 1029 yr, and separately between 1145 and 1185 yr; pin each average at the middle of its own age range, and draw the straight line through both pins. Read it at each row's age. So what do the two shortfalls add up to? -30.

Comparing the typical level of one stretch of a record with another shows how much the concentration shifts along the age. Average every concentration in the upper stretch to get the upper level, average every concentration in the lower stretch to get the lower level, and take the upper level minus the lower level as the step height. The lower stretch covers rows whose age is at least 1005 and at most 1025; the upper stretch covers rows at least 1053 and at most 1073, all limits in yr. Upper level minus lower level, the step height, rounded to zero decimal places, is 4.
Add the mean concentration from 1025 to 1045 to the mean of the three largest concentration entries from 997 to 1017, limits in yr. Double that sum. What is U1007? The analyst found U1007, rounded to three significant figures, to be 321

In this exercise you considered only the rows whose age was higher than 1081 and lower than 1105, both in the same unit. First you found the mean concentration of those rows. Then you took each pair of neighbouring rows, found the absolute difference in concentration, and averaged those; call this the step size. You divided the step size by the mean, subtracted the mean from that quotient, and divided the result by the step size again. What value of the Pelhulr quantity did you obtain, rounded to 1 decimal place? -18.6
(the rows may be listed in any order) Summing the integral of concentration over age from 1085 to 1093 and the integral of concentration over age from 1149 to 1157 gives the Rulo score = 1379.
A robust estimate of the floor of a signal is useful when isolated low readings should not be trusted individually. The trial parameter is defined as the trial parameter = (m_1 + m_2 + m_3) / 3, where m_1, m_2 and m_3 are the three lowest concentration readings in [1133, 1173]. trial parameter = 85.9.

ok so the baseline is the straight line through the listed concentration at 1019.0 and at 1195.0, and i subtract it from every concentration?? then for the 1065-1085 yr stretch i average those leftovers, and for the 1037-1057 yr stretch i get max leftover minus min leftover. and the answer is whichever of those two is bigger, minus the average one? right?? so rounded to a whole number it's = 11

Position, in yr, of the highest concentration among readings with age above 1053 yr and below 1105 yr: 1079.0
